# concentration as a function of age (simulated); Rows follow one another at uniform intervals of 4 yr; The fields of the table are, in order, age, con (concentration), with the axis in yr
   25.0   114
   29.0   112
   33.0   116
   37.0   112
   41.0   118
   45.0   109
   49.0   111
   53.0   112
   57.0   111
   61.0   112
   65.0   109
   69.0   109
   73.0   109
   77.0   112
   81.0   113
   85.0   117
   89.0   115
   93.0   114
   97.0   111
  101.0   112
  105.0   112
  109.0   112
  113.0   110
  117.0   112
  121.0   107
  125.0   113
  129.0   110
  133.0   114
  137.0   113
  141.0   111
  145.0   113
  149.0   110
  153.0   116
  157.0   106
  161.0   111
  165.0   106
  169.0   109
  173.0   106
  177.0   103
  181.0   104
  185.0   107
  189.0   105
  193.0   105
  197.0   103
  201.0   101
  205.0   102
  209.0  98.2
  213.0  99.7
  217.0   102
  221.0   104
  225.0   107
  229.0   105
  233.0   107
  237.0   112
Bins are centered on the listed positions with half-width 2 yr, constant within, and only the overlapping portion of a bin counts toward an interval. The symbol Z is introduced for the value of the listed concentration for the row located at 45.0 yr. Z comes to 109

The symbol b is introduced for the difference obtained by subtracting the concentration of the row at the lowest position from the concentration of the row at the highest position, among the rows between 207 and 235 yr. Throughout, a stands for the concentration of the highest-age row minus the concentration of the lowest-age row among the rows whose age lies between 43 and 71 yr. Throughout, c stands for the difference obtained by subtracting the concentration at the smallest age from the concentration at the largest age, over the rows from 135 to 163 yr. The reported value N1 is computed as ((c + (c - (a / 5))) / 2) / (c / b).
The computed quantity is 9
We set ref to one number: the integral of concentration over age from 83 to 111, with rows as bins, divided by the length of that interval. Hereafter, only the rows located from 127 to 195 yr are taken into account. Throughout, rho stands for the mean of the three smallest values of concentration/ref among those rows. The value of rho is 0.918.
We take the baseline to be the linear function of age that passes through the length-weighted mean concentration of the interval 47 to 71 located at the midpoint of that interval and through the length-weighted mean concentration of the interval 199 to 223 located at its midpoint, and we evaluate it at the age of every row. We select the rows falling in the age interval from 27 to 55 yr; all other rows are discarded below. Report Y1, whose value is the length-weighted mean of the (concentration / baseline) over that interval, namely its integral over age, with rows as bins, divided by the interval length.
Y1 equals 1.01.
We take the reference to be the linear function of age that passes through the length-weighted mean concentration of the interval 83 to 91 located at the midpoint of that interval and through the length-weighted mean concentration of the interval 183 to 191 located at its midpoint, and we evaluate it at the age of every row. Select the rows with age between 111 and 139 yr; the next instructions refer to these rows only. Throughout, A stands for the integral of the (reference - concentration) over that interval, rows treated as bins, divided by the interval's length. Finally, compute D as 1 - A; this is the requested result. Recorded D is 0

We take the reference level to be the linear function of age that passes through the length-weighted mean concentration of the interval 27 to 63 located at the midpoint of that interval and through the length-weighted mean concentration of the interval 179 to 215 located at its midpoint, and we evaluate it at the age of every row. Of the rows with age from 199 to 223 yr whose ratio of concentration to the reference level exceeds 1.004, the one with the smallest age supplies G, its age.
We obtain 217.0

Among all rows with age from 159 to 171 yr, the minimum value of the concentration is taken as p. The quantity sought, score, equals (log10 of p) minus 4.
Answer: -1.97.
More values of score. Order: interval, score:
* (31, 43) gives -1.95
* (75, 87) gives -1.95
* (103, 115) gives -1.96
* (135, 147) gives -1.95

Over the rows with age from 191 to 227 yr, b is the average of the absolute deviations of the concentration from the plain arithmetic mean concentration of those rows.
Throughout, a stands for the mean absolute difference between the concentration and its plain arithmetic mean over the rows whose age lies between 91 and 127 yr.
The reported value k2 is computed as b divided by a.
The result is 1.5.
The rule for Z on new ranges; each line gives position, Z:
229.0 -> 105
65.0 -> 109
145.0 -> 113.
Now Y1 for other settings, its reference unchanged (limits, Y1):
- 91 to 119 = 1.04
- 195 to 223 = 1.00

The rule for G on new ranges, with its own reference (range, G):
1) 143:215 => 145.0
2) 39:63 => 41.0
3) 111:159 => 113.0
